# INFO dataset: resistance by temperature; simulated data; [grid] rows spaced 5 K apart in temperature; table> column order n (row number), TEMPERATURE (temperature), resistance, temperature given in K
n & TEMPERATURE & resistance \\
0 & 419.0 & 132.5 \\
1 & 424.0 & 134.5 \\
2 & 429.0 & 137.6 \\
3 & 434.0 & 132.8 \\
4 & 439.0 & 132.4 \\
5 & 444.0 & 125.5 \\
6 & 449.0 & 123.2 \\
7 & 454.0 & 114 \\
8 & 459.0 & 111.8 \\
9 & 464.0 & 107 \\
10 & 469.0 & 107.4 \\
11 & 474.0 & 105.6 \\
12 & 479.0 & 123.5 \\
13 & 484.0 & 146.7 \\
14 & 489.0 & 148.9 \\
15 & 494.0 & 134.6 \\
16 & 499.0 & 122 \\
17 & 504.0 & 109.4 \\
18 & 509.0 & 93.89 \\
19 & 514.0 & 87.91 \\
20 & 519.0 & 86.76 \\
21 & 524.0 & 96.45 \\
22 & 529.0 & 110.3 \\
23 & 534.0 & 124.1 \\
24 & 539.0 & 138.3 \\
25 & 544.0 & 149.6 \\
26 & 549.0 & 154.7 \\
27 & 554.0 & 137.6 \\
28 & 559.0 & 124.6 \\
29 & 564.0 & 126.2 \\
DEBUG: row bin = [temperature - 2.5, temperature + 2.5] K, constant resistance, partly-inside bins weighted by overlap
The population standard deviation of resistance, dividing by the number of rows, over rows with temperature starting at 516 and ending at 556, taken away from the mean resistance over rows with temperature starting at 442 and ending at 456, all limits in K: 98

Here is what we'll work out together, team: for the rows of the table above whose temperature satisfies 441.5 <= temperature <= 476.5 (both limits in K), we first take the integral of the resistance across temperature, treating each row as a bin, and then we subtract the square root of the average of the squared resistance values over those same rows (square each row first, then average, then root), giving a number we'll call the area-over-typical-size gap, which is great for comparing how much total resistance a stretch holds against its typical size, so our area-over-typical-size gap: 3859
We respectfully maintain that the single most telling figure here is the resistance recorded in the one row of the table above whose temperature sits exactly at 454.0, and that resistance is 114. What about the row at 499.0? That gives 122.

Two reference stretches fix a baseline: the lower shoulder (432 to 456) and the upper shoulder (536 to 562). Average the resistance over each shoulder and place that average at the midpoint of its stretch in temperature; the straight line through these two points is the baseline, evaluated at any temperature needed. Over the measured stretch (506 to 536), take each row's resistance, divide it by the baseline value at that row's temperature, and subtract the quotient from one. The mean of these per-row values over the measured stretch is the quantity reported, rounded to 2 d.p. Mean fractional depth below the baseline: 0.27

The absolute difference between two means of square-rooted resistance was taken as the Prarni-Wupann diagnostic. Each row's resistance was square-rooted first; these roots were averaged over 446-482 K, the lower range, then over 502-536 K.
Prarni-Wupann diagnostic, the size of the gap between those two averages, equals 0.6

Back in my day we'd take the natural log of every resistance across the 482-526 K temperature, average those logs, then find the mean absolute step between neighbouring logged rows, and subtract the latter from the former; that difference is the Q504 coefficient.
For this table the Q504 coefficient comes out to 4.63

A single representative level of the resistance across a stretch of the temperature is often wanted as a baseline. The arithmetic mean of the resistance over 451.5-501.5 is 122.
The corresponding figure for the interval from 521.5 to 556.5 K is 130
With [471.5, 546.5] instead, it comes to 119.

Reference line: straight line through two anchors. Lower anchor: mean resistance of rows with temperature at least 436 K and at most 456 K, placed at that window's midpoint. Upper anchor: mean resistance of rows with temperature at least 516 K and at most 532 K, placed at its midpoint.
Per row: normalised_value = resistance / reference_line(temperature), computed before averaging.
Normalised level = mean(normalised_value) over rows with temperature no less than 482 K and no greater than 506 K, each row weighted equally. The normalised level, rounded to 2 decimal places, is 1.22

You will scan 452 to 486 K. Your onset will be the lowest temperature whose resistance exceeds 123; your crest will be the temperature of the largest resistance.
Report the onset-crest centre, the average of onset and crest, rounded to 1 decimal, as 481.5 K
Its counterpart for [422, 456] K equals 426.5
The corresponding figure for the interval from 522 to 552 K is 541.5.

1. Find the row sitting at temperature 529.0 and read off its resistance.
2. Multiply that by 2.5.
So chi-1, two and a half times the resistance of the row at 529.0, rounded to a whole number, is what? 276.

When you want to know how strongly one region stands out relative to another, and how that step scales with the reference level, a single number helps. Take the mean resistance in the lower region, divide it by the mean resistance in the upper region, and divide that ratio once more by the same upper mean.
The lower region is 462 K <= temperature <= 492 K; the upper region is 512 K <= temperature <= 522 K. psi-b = 0.016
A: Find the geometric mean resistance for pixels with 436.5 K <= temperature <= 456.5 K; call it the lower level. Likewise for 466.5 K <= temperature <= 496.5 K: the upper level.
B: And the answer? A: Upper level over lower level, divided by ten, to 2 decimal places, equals 0.10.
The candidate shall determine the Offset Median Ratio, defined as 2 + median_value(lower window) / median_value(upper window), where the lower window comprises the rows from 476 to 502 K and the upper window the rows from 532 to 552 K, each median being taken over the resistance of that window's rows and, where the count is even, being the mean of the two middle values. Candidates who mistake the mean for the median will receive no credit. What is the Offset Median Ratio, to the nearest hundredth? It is 2.94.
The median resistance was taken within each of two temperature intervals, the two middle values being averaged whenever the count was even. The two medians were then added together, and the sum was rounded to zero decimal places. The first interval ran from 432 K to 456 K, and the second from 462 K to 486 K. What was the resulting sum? 233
